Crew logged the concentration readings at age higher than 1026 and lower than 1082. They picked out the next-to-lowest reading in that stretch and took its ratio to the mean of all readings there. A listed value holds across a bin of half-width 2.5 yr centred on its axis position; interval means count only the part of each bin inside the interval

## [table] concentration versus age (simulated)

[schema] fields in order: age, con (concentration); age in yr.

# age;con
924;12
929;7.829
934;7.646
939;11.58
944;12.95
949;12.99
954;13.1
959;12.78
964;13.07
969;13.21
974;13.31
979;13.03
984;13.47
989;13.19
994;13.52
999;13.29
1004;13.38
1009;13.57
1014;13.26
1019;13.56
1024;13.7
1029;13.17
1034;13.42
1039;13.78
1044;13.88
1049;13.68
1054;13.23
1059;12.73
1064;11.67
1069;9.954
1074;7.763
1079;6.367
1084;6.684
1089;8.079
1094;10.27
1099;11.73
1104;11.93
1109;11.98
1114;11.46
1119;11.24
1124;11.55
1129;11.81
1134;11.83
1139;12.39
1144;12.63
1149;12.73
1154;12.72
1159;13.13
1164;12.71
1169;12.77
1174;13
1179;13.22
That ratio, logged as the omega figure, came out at 0.66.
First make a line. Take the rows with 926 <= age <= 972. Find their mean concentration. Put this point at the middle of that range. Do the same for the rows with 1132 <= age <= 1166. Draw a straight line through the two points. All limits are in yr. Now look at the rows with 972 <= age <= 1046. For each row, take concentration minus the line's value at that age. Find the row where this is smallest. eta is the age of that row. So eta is 1029 yr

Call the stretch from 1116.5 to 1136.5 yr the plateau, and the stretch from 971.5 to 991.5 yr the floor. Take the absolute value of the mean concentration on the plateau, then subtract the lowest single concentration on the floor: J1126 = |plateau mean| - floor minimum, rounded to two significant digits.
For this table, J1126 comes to -1.4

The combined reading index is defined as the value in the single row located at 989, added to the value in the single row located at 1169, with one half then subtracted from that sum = 25.5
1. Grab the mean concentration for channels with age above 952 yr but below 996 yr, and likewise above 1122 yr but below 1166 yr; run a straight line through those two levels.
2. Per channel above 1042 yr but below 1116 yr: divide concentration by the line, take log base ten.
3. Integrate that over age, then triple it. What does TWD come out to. -19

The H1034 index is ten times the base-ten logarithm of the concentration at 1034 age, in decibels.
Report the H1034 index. 11.3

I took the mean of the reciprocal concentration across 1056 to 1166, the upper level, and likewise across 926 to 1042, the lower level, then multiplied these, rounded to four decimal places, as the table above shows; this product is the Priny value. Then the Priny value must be 0.0076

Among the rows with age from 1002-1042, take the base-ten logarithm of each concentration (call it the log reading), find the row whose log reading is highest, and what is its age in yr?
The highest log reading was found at 1039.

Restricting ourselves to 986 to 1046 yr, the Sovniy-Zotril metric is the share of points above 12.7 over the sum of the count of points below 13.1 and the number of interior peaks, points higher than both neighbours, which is 0.33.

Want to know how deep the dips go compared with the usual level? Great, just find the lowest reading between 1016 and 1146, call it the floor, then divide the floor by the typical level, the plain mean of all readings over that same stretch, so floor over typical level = 0.55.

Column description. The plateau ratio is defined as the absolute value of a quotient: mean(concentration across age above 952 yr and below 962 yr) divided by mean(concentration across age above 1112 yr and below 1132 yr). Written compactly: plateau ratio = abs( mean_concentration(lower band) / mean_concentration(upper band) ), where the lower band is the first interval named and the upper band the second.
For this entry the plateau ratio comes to 1.12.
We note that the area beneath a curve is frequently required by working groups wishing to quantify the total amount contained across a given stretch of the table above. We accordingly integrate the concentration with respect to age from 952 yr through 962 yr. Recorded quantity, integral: 129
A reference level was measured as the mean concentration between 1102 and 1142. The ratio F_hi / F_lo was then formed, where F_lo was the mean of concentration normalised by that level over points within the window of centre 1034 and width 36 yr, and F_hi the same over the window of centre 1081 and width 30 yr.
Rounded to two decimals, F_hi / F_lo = 0.60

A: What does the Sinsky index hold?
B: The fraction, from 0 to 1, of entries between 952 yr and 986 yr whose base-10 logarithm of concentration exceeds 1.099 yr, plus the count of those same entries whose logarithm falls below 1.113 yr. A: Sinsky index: 2.0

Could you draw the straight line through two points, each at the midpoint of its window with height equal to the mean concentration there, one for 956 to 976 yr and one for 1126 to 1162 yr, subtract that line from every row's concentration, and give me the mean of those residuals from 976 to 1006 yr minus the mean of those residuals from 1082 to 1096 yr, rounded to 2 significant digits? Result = 4.6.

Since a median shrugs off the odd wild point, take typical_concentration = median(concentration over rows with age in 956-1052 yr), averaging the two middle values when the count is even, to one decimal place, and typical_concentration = 13.4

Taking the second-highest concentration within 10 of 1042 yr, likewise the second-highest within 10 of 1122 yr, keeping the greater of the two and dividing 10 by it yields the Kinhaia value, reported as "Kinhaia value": 0.726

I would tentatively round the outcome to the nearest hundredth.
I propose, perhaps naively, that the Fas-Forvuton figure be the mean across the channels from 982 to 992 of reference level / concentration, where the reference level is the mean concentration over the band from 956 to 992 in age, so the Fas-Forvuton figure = 0.99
